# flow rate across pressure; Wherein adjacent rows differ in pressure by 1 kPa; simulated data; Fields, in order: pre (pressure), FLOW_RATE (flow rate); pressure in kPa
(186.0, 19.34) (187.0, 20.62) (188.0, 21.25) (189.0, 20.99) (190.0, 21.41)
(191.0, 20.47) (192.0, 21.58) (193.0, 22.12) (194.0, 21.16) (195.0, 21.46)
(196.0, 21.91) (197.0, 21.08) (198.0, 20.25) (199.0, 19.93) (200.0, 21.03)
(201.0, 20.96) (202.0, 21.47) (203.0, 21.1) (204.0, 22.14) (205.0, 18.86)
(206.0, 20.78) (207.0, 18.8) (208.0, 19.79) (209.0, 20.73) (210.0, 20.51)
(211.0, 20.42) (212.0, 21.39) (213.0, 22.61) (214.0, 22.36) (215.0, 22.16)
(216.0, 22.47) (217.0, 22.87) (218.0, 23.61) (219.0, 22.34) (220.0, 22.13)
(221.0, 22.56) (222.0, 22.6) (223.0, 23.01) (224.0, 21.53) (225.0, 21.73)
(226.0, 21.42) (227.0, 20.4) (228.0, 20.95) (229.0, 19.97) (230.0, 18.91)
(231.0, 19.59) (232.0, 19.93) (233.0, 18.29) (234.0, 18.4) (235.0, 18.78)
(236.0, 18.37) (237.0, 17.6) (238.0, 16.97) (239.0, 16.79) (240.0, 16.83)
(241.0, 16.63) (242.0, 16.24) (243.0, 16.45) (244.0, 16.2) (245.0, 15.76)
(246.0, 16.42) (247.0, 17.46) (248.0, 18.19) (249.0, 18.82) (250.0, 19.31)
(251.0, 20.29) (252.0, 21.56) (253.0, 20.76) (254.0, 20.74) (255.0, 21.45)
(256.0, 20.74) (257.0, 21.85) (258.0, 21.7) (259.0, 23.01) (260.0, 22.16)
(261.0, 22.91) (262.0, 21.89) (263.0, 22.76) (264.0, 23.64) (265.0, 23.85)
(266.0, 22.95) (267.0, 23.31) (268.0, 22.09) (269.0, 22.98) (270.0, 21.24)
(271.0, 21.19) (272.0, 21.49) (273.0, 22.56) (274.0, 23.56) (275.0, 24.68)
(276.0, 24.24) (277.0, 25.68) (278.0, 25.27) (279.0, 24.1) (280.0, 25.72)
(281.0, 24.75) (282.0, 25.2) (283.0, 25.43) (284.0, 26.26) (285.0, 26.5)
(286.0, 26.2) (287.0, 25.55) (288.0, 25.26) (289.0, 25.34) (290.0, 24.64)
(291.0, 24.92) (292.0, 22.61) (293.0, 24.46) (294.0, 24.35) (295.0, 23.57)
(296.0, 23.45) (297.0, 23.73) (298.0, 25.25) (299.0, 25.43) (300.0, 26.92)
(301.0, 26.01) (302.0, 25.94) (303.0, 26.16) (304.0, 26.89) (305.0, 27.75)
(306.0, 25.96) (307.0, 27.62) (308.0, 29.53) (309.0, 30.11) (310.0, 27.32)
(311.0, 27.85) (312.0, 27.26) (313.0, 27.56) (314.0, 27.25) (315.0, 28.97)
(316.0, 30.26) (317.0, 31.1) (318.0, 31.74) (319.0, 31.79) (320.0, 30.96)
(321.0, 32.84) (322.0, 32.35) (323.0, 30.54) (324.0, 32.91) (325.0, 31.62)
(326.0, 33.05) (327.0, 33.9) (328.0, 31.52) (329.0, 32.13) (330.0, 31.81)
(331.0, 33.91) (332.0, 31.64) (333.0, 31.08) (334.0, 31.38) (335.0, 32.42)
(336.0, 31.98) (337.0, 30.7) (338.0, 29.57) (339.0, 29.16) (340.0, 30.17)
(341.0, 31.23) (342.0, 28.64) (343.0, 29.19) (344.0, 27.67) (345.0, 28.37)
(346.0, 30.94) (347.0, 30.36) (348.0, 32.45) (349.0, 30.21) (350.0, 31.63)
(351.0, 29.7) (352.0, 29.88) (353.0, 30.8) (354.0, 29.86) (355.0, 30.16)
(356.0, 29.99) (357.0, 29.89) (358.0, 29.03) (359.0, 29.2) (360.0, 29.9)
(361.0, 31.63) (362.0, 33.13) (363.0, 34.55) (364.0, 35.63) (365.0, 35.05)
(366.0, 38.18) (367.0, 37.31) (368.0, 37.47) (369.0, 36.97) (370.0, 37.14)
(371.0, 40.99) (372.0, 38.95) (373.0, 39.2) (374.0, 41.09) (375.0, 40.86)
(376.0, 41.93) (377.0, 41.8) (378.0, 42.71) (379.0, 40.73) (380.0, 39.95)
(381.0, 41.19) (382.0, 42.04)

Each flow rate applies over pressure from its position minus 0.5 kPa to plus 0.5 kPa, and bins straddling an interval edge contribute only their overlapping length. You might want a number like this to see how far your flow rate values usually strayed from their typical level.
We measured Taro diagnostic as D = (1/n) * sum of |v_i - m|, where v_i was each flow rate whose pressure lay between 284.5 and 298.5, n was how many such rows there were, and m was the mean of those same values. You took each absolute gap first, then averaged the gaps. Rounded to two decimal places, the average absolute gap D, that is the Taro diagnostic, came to 0.87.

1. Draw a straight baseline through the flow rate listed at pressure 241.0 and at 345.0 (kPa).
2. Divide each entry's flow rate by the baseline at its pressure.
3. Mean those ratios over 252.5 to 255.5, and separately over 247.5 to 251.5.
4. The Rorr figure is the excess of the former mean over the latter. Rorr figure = 0.07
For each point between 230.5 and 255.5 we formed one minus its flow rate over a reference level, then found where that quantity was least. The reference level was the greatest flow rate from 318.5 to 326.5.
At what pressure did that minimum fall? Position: 252.0 kPa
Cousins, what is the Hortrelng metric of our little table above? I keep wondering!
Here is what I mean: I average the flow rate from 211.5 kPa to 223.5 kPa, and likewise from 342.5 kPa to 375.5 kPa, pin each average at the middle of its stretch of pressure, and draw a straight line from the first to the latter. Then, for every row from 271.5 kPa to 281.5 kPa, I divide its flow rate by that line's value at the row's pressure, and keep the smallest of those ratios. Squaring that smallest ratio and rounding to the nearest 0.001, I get 0.650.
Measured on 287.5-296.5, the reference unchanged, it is 0.644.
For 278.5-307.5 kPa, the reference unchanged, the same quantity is 0.644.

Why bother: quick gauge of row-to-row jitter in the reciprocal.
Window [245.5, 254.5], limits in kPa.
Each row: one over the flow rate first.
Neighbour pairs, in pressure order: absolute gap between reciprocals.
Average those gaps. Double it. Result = 0.0041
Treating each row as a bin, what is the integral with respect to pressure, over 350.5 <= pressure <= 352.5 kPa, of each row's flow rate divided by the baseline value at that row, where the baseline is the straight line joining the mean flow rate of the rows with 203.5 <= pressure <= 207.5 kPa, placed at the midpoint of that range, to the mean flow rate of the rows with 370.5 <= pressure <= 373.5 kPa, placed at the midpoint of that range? 1.6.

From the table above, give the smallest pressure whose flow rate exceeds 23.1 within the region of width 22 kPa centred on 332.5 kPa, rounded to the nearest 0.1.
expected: 322.0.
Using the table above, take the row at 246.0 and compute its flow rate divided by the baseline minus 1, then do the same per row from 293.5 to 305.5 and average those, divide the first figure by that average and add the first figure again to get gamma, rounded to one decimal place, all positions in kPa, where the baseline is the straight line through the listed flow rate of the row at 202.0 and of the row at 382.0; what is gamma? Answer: 1.3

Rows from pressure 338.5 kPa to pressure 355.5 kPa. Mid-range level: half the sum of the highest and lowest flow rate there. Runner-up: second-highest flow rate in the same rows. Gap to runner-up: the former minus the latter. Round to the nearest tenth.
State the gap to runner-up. -1.6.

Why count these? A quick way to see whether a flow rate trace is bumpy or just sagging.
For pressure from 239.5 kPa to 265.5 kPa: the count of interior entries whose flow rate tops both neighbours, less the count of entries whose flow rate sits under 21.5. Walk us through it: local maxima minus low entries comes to -10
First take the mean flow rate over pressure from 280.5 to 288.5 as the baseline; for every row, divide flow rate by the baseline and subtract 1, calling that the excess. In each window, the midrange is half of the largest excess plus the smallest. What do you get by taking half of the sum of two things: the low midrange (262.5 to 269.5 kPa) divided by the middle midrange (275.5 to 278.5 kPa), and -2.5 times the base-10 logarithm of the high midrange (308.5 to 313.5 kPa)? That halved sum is 3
